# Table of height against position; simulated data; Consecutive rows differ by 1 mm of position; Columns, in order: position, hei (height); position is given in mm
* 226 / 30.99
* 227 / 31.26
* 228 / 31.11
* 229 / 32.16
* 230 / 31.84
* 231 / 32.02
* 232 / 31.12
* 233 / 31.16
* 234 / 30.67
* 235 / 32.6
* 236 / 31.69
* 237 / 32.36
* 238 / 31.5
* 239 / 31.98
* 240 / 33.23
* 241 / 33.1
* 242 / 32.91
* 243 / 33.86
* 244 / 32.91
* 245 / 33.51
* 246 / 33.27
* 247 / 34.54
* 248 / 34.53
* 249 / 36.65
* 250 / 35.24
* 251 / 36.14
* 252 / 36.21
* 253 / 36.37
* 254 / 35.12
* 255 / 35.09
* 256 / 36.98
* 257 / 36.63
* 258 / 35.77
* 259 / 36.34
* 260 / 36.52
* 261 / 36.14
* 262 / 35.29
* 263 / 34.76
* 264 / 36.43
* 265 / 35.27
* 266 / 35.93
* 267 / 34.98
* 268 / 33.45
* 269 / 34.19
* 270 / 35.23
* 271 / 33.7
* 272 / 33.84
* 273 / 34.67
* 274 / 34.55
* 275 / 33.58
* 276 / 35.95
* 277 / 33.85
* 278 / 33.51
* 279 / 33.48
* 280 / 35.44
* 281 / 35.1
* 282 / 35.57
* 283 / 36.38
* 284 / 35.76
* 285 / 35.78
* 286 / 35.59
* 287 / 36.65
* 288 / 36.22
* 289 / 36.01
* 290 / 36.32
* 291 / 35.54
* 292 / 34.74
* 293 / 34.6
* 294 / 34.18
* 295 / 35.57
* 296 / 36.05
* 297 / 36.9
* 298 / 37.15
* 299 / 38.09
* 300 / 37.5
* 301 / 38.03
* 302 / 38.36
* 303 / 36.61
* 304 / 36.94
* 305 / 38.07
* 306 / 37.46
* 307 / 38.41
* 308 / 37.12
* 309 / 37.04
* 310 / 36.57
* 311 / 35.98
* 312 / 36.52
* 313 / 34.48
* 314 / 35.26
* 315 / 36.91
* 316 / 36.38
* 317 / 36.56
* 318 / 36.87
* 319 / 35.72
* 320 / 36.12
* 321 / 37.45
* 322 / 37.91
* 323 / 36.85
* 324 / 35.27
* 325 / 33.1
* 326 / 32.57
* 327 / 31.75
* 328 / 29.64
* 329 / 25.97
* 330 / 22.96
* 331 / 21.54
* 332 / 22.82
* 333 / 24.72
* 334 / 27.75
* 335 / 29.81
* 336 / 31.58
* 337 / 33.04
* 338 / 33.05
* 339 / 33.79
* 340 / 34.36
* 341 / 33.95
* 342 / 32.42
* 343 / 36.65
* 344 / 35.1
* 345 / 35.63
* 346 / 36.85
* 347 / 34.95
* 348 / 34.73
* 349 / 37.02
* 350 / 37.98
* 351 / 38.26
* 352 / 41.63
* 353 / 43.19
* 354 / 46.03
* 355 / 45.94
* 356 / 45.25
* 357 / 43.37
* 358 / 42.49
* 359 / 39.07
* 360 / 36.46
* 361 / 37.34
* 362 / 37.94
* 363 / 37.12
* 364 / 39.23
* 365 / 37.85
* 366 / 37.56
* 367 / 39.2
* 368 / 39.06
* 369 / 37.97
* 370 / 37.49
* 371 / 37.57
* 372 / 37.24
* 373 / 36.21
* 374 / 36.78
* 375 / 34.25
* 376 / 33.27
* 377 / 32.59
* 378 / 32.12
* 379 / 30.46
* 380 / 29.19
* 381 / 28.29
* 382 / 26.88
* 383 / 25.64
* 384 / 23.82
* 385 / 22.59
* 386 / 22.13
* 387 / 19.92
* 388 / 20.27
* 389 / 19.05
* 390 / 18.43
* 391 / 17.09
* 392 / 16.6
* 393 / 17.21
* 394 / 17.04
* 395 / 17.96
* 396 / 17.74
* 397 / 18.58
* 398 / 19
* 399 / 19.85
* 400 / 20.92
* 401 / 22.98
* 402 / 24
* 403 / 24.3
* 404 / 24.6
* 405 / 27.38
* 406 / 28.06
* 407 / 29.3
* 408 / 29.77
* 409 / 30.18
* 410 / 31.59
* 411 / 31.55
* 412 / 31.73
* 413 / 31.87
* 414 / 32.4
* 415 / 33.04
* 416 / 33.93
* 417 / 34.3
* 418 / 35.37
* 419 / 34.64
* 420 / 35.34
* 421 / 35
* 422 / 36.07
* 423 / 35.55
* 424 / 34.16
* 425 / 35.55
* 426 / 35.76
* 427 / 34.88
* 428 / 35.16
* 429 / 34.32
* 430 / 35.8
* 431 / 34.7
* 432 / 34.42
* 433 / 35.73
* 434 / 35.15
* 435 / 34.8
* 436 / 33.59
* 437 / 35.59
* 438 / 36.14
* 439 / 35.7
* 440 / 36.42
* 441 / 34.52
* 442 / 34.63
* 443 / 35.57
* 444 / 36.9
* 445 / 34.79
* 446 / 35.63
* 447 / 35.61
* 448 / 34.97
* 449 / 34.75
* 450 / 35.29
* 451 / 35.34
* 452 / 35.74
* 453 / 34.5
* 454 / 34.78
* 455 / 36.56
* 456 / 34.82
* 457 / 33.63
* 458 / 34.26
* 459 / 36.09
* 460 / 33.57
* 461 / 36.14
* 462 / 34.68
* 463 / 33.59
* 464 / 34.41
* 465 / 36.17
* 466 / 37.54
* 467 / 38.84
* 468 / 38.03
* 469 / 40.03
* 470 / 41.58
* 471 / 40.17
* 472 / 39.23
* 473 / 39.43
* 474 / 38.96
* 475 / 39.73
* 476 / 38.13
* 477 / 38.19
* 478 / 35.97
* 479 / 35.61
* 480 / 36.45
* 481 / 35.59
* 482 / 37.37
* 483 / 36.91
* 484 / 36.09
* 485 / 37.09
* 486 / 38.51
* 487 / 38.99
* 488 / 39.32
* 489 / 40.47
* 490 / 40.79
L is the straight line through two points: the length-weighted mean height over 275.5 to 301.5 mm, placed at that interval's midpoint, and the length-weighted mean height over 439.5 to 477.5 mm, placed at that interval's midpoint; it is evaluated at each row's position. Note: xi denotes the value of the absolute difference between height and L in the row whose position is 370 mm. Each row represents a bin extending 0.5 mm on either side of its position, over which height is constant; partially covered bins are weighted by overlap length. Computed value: 1.4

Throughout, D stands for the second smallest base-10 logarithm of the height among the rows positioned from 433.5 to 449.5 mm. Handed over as 1.538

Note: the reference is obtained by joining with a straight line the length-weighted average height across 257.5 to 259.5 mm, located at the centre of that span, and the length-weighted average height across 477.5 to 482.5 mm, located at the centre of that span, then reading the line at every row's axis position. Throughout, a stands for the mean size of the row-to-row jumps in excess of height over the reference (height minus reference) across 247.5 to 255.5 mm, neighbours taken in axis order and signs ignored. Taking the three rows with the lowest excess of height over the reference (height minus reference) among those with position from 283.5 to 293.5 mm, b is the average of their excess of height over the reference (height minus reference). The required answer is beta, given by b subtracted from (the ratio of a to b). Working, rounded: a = 0.8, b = -1.1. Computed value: 0.4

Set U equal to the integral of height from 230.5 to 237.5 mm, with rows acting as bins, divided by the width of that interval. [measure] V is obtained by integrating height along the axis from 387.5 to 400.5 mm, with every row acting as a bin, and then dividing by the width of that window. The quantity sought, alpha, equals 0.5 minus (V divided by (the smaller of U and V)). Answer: -0.500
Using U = 31.7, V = 18.4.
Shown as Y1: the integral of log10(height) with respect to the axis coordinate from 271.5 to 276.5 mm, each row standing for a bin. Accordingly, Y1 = 7.69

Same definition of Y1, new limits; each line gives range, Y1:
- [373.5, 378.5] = 7.64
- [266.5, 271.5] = 7.68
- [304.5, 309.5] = 7.88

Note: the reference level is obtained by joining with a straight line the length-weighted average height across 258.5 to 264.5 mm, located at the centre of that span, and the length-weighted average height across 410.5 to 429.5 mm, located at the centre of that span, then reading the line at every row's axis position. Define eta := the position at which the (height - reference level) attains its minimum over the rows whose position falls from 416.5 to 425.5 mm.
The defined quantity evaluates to 424 mm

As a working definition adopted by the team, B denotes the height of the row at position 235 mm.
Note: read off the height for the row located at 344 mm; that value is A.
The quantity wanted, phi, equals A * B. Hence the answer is 1144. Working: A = 35.1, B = 32.6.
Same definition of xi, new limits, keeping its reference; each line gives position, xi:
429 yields 2.0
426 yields 0.5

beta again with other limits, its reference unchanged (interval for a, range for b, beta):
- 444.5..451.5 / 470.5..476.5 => -2.4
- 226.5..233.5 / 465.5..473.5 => -1.7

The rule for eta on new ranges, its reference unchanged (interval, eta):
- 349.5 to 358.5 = 350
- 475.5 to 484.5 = 479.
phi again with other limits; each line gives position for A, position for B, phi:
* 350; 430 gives 1360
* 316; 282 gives 1294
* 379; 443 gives 1083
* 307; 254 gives 1349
